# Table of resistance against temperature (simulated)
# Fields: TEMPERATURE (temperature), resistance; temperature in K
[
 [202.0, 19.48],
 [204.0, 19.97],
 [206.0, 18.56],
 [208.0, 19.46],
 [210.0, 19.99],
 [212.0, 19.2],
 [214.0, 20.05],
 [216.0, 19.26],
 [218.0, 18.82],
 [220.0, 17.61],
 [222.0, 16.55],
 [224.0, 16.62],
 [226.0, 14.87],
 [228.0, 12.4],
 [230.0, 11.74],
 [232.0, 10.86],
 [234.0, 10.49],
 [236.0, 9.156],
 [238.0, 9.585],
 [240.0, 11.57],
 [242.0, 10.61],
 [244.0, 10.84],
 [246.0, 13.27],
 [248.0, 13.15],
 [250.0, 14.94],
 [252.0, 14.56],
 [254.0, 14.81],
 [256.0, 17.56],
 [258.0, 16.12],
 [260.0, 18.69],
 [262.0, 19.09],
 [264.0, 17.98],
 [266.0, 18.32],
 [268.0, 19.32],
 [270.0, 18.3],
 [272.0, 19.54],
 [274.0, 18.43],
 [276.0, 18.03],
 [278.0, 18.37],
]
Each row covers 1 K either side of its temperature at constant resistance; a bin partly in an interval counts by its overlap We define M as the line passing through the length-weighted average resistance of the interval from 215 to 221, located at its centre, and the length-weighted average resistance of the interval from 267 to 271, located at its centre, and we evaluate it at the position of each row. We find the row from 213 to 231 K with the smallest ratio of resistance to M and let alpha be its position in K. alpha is 230.0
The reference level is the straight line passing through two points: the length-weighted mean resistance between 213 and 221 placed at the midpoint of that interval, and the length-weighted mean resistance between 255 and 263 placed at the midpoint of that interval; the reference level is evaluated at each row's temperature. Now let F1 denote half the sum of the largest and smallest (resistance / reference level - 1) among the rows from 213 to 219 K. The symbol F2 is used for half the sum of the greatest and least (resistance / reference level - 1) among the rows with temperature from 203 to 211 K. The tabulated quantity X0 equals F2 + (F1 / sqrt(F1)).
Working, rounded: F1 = 0.0249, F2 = 0.0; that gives 0.16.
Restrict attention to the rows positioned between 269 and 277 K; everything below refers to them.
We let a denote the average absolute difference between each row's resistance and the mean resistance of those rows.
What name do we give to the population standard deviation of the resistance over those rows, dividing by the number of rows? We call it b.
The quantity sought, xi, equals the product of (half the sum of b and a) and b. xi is 0.3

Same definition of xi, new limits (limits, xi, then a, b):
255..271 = 0.8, 0.71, 0.9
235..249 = 2.1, 1.28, 1.5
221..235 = 5.7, 2.27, 2.4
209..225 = 1.7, 1.19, 1.3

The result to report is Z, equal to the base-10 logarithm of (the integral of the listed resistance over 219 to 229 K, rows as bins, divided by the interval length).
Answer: 1.19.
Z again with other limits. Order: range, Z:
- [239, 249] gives 1.08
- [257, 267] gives 1.26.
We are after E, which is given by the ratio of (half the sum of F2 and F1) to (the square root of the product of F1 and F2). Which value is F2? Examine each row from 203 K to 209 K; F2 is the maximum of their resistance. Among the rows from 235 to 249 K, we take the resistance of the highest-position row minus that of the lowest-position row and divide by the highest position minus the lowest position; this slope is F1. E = 3.9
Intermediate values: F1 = 0.33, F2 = 19.97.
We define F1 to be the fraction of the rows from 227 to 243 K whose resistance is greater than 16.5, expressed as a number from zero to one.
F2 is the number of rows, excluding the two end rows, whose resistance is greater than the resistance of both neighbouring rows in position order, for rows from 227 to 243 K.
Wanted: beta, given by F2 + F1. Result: 1.0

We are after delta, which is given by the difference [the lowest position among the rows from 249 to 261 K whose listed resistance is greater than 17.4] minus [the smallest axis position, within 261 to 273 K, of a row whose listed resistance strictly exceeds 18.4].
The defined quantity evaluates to -6 K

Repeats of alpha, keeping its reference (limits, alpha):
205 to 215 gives 206.0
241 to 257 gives 242.0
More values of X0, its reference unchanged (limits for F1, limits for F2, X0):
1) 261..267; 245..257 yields 0.06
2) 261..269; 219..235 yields -0.02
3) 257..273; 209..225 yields 0.06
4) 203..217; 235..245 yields -0.34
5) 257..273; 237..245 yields -0.34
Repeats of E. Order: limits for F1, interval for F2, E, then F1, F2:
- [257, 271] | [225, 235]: 4.6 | 0.18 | 14.87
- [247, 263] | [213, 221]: 3.5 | 0.42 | 20.05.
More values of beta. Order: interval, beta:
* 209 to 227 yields 2.9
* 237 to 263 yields 4.2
